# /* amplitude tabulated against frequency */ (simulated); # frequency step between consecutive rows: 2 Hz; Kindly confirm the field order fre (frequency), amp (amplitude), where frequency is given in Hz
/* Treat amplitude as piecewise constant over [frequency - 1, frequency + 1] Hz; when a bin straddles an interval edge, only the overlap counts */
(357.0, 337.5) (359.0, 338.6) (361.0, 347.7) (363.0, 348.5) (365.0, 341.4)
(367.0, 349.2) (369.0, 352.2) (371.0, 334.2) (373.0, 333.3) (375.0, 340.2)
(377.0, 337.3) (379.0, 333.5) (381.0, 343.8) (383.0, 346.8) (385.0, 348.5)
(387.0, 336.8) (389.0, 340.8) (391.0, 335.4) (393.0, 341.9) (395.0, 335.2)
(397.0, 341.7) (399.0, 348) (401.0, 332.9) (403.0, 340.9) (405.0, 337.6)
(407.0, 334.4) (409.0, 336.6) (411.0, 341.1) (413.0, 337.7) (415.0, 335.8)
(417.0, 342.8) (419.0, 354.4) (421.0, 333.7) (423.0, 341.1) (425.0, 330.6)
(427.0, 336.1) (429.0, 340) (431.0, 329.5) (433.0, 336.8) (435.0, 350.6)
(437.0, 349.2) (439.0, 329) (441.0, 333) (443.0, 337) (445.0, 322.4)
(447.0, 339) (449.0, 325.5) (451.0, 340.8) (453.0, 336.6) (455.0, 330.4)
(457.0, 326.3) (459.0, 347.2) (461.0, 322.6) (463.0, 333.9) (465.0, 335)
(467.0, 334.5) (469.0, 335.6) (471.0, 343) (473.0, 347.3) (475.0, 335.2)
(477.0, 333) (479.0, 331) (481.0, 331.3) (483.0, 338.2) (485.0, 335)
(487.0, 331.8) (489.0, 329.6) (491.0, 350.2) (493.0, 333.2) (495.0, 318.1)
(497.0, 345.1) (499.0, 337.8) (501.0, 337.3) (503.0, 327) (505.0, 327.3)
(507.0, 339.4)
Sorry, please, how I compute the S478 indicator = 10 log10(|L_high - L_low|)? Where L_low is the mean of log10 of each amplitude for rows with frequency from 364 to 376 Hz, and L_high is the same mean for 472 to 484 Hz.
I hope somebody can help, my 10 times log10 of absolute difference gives -21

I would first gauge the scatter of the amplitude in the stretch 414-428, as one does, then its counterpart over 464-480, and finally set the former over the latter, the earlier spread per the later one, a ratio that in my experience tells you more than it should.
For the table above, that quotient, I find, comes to 1.4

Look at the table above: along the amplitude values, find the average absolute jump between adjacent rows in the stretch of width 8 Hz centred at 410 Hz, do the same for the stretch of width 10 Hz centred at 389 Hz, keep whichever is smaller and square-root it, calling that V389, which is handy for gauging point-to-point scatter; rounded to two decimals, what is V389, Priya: 1.83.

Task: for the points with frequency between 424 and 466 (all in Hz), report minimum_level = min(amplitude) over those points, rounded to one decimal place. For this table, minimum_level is 322.4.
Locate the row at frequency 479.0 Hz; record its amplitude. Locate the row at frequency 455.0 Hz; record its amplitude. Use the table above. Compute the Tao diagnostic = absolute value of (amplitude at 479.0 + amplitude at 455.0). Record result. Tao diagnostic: 661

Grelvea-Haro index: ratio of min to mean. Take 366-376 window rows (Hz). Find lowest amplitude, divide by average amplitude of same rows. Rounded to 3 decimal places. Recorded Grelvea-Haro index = 0.975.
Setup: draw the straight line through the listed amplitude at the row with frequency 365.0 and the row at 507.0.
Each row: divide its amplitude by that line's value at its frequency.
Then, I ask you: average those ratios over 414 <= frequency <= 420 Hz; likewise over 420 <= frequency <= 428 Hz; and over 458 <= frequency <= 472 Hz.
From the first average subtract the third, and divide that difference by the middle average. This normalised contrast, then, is 0.023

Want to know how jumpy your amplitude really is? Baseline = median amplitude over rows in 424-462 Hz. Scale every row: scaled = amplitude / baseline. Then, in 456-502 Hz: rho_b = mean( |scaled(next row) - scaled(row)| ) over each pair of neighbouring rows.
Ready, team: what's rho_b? 0.026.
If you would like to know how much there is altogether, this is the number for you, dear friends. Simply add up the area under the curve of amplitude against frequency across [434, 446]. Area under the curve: 4042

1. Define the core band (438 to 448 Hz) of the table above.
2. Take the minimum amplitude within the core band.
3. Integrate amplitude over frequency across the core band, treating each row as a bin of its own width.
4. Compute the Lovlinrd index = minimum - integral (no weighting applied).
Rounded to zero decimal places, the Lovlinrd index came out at -2998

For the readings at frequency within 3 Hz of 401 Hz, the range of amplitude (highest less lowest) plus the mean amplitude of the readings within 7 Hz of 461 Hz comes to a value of 348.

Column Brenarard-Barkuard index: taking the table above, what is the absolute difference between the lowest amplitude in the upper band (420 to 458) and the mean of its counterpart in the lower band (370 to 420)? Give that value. 17.3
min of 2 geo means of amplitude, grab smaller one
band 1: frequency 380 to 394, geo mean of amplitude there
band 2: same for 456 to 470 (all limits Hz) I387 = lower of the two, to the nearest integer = 334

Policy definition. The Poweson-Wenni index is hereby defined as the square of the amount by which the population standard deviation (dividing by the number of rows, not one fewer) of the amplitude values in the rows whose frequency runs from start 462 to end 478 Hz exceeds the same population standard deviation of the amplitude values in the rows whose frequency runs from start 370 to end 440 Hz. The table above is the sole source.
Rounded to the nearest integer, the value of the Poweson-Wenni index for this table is 2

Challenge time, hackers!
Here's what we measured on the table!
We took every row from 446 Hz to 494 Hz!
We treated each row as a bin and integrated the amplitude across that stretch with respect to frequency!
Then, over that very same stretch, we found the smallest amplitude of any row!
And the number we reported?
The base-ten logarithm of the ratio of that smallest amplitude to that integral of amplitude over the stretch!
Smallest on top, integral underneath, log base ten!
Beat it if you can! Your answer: -1.7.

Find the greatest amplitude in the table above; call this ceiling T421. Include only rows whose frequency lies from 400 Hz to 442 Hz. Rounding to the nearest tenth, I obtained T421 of 354.4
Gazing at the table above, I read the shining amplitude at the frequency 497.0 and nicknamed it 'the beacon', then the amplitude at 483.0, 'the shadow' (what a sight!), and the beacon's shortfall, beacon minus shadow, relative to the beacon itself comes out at 0.02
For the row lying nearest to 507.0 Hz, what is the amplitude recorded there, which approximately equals 339.4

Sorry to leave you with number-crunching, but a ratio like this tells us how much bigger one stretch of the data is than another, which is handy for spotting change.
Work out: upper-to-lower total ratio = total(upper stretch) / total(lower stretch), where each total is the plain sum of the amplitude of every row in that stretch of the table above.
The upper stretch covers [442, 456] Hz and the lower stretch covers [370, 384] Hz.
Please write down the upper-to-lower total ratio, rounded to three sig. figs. 0.984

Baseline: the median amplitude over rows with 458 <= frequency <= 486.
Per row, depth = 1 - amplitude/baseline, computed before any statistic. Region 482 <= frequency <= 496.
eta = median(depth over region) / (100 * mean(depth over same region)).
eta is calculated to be 0.0142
